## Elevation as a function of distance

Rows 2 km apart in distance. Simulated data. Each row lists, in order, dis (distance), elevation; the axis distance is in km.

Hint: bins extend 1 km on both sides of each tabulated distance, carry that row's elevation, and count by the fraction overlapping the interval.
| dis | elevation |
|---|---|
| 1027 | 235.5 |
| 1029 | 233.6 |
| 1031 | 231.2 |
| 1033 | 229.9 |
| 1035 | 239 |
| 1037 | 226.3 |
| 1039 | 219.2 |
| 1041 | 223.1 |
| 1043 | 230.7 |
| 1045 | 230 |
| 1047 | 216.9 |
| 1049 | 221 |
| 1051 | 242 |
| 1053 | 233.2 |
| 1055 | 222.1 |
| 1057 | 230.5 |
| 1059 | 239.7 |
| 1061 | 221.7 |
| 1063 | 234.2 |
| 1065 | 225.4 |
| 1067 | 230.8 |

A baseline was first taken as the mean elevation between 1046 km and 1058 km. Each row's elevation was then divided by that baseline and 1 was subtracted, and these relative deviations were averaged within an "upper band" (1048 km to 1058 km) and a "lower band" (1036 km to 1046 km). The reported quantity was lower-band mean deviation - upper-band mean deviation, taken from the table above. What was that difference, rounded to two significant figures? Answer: -0.017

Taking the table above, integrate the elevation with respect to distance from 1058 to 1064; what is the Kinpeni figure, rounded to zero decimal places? 1391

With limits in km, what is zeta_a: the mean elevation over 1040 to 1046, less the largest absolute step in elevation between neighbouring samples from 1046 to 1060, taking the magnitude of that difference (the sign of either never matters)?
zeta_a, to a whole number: 207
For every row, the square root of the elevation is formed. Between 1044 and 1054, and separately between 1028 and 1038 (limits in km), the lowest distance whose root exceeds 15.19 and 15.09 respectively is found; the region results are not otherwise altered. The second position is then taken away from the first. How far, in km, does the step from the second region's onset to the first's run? 22 km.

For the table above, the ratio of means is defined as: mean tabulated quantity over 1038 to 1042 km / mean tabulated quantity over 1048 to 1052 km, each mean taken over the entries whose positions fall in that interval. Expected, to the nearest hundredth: 0.96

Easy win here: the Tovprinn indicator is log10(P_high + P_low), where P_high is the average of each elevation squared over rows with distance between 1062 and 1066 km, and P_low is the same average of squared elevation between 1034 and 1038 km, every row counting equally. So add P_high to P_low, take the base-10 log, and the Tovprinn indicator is 5.03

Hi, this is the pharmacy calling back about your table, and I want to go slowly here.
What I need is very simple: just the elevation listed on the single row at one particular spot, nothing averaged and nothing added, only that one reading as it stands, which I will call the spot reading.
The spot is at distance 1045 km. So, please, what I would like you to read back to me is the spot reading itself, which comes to 230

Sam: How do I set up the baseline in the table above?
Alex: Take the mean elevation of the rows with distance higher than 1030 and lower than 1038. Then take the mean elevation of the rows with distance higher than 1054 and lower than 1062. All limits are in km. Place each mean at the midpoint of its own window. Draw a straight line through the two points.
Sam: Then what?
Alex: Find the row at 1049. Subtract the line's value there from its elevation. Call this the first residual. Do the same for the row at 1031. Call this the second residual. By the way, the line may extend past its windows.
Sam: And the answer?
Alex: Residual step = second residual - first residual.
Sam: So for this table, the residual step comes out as 8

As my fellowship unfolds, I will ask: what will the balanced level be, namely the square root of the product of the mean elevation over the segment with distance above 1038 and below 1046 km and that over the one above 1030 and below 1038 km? 229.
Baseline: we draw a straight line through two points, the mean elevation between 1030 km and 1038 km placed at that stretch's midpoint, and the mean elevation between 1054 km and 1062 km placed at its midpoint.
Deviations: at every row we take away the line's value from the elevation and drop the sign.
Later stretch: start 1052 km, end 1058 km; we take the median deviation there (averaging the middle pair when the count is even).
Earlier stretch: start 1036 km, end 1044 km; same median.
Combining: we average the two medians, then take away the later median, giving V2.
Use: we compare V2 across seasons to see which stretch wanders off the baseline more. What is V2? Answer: 1.1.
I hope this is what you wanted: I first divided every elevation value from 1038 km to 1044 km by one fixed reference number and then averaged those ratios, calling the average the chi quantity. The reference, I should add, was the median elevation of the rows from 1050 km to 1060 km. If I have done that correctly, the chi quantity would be 0.962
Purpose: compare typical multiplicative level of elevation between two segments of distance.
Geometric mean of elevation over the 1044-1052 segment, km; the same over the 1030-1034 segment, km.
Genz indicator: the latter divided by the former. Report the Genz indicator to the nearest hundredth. 1.01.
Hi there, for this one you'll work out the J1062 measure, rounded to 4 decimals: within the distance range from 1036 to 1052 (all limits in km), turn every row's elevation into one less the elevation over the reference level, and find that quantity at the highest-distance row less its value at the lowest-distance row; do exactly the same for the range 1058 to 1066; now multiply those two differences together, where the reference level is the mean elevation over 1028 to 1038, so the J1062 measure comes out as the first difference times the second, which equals -0.0042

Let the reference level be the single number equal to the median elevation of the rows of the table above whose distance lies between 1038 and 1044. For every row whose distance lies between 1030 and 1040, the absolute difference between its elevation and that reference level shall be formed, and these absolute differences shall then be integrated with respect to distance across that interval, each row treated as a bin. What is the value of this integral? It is 75.8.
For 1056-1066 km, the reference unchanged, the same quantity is 77.6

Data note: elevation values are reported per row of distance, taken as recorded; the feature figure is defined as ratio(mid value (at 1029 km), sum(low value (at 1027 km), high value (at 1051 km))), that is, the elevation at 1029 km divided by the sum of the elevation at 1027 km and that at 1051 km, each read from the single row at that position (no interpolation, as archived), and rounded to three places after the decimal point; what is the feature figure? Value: 0.489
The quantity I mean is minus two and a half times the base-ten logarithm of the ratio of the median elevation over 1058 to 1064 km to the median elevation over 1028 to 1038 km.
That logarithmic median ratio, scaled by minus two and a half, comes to -0.014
